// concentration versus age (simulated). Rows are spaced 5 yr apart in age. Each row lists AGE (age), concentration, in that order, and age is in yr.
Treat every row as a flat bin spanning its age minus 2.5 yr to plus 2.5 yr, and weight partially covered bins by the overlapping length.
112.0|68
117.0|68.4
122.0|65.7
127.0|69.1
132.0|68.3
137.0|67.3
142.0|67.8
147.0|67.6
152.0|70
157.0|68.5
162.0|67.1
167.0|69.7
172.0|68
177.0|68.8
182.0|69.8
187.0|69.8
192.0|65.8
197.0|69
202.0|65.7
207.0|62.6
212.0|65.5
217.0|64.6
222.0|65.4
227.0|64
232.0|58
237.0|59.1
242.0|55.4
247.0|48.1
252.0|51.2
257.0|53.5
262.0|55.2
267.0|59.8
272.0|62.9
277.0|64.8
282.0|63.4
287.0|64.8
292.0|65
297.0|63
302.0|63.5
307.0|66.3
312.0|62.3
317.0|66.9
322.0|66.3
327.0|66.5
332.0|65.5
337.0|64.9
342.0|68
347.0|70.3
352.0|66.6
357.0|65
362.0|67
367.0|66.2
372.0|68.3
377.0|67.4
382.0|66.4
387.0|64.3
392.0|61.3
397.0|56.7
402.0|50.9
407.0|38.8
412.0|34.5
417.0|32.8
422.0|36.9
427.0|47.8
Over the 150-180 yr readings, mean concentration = 68.7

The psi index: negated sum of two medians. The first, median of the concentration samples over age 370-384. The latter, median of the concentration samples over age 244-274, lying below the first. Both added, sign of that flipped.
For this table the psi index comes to -122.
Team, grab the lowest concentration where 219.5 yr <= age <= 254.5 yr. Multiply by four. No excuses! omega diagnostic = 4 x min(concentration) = 192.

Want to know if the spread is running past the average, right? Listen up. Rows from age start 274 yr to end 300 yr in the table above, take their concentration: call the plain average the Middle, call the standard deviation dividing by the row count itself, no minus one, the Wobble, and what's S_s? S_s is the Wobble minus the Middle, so -63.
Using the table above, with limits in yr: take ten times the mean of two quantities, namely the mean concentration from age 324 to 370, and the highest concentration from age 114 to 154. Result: 683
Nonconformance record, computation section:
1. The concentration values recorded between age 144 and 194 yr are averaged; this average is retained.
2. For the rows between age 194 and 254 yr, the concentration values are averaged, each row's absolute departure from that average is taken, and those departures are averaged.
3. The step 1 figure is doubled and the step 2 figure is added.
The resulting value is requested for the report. 142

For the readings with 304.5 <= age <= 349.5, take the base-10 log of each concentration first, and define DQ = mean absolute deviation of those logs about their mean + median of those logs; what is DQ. 1.83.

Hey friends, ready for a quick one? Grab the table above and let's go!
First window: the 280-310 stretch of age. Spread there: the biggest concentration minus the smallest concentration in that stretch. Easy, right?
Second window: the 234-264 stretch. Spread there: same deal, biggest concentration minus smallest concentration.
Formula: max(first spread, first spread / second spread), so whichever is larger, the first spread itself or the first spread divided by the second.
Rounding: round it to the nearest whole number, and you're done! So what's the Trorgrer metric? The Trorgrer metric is 3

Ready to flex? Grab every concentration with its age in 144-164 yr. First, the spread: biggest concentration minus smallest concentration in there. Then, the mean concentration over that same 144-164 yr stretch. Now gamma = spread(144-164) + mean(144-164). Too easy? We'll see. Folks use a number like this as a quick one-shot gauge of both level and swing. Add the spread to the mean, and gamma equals 71.2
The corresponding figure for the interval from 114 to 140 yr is 71.2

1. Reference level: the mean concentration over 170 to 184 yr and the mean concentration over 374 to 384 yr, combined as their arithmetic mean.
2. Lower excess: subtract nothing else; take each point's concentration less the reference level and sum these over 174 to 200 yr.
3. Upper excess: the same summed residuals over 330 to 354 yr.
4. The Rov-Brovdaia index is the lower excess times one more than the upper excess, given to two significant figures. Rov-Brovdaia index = -12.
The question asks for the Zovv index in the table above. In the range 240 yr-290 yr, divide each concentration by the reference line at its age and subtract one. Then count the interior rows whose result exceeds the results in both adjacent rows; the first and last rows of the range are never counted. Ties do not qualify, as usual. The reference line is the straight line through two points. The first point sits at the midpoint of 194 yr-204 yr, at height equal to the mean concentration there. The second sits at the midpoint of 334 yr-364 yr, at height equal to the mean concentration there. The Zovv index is 1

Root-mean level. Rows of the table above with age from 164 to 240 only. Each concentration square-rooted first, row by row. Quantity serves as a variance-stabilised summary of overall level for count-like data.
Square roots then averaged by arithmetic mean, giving 8.10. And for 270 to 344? 8.06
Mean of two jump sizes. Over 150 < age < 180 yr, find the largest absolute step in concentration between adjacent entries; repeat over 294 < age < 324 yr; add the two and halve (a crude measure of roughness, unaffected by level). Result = 3.6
